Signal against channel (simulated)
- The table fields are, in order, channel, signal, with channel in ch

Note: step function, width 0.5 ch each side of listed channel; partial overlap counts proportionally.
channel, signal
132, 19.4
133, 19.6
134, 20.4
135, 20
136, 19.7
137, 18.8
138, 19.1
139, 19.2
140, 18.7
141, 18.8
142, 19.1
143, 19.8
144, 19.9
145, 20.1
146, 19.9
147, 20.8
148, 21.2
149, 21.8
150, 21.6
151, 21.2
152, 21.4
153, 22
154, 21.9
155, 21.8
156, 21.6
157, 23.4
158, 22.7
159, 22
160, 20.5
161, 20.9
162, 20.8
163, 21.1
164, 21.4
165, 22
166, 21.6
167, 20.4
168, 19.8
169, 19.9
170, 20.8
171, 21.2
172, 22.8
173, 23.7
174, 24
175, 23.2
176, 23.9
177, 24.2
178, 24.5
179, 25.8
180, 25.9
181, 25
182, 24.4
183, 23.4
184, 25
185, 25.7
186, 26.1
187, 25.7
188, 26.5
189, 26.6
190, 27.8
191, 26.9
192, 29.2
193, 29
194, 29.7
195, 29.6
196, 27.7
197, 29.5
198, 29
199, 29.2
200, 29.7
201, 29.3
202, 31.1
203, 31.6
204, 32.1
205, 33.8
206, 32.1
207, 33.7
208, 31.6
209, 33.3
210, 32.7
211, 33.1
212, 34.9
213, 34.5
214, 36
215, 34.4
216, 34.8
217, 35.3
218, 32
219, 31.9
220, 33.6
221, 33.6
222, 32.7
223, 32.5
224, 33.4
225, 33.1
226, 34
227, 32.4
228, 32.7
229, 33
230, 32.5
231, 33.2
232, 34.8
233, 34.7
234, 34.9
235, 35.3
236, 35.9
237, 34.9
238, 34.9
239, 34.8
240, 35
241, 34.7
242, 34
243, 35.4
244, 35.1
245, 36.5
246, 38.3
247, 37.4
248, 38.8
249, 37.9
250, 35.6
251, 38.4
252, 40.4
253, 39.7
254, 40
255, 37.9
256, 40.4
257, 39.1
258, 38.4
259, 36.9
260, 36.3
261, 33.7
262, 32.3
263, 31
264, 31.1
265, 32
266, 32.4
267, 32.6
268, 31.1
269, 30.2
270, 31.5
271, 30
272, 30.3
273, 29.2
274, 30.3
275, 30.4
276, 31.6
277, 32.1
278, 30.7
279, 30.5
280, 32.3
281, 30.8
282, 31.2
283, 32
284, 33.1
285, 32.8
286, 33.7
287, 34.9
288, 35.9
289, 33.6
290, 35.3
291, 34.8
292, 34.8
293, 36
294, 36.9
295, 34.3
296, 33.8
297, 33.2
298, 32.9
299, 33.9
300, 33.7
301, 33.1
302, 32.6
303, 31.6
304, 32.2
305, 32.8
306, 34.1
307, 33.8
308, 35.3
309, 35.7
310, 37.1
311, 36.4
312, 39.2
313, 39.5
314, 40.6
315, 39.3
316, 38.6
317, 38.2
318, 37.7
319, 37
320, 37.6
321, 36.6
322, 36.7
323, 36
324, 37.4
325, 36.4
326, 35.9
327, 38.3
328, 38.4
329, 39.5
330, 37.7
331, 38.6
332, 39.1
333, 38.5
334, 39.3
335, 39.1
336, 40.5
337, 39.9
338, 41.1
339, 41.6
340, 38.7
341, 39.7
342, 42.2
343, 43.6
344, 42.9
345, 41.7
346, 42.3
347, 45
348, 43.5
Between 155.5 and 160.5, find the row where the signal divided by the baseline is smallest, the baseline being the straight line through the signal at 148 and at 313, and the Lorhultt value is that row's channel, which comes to 160 ch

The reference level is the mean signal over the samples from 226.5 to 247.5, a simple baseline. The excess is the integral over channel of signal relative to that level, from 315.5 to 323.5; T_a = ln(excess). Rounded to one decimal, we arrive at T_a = 3.0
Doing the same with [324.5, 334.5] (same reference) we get 3.5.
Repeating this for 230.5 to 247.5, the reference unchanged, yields 2.1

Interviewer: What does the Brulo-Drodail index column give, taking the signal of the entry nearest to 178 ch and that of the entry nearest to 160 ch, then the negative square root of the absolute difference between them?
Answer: -2.0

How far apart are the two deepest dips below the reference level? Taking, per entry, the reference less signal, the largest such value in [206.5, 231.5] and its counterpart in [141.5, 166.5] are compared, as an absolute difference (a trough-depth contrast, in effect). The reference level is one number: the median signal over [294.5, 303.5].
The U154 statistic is 12.5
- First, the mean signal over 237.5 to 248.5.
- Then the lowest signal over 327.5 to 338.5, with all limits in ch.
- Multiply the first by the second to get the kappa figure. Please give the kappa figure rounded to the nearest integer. 1353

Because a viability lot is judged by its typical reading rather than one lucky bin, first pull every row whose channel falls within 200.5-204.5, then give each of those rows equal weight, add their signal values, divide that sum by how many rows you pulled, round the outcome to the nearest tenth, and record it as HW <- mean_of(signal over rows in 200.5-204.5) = 31.0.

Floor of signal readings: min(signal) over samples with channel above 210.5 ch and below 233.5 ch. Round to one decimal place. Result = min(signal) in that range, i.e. 31.9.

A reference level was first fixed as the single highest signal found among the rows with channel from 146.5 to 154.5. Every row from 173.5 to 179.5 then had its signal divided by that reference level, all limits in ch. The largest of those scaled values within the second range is 1.2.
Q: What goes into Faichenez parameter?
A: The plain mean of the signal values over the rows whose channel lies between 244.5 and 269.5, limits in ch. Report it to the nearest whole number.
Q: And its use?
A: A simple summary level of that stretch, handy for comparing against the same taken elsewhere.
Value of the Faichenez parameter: 36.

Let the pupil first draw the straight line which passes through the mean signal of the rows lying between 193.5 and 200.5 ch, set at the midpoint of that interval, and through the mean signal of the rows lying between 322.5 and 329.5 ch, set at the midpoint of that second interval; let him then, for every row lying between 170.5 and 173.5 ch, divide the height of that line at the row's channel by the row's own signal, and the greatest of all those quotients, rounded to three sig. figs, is 1.30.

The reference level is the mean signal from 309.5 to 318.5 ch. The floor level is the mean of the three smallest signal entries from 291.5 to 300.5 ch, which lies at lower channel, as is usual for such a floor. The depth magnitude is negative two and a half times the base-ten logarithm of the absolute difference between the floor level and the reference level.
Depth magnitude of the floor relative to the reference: -1.8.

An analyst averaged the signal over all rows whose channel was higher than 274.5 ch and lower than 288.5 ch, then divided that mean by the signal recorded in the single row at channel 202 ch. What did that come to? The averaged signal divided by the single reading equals 1.0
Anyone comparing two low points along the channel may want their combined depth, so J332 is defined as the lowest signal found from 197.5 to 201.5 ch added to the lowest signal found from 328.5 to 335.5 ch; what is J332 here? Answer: 67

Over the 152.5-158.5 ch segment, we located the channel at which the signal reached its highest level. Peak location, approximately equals 157 ch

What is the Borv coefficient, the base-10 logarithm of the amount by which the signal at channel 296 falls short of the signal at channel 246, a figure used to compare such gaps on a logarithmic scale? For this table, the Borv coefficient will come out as 0.7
